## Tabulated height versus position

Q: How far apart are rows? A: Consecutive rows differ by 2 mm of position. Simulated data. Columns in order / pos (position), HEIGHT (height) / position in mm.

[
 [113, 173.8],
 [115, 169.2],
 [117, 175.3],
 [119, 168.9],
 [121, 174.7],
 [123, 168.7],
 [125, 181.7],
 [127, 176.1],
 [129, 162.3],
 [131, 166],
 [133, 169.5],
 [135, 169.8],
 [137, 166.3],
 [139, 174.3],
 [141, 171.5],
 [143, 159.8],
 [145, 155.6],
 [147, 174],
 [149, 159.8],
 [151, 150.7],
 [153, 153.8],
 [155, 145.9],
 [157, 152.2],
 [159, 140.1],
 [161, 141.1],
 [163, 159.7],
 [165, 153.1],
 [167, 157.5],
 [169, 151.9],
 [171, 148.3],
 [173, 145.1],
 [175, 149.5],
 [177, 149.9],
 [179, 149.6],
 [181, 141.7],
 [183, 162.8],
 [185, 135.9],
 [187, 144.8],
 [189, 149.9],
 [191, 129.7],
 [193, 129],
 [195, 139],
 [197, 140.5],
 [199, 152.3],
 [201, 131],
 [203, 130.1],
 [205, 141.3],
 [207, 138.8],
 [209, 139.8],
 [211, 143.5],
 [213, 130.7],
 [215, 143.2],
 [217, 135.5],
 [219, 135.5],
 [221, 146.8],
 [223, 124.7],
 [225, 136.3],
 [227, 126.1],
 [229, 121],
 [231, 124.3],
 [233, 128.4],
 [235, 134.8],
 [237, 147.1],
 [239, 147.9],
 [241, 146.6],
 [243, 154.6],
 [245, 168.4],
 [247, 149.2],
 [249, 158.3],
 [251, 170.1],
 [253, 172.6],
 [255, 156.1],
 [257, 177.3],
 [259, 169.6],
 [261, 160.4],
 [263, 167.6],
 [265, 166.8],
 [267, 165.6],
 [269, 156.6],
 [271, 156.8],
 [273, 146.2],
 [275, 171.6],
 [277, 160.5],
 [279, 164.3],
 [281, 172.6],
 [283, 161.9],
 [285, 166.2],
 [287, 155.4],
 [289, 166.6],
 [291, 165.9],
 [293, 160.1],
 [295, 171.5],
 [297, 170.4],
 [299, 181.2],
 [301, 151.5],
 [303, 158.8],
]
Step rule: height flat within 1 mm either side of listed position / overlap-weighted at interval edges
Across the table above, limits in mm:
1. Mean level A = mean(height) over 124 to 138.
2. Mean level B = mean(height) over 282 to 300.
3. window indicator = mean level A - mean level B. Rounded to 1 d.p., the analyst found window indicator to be 3.7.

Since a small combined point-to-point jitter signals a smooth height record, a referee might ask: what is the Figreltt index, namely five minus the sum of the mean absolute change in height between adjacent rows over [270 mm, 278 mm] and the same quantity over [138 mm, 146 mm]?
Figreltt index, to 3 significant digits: -16.9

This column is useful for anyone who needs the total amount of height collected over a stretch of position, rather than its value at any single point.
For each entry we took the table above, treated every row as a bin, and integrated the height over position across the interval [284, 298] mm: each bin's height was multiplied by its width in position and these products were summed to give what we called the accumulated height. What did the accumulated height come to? 2312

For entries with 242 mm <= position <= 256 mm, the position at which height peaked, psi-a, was 253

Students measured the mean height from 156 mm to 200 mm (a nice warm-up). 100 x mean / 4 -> 3663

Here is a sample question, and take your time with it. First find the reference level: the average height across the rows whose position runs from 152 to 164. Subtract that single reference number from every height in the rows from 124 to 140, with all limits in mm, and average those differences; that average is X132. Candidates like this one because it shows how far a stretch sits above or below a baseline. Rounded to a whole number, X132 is 22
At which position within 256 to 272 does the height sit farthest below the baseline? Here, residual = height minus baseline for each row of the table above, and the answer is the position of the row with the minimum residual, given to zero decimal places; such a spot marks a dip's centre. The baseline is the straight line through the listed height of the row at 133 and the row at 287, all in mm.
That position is 269 mm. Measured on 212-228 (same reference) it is 223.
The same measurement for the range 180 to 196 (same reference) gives 193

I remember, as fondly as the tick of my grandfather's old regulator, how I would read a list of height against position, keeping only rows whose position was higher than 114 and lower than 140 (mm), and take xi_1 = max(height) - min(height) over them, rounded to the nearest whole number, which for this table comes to 19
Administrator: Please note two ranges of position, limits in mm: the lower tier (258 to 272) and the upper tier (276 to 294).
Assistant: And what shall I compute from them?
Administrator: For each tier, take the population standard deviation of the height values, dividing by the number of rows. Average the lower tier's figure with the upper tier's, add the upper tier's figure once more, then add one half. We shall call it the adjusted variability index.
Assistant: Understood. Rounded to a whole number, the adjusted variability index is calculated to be 10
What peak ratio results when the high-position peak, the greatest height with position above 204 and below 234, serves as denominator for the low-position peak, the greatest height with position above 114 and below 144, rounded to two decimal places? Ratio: 1.24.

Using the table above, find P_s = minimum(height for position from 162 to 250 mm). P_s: 121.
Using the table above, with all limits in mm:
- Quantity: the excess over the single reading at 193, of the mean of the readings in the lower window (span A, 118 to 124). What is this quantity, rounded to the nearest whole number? 42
